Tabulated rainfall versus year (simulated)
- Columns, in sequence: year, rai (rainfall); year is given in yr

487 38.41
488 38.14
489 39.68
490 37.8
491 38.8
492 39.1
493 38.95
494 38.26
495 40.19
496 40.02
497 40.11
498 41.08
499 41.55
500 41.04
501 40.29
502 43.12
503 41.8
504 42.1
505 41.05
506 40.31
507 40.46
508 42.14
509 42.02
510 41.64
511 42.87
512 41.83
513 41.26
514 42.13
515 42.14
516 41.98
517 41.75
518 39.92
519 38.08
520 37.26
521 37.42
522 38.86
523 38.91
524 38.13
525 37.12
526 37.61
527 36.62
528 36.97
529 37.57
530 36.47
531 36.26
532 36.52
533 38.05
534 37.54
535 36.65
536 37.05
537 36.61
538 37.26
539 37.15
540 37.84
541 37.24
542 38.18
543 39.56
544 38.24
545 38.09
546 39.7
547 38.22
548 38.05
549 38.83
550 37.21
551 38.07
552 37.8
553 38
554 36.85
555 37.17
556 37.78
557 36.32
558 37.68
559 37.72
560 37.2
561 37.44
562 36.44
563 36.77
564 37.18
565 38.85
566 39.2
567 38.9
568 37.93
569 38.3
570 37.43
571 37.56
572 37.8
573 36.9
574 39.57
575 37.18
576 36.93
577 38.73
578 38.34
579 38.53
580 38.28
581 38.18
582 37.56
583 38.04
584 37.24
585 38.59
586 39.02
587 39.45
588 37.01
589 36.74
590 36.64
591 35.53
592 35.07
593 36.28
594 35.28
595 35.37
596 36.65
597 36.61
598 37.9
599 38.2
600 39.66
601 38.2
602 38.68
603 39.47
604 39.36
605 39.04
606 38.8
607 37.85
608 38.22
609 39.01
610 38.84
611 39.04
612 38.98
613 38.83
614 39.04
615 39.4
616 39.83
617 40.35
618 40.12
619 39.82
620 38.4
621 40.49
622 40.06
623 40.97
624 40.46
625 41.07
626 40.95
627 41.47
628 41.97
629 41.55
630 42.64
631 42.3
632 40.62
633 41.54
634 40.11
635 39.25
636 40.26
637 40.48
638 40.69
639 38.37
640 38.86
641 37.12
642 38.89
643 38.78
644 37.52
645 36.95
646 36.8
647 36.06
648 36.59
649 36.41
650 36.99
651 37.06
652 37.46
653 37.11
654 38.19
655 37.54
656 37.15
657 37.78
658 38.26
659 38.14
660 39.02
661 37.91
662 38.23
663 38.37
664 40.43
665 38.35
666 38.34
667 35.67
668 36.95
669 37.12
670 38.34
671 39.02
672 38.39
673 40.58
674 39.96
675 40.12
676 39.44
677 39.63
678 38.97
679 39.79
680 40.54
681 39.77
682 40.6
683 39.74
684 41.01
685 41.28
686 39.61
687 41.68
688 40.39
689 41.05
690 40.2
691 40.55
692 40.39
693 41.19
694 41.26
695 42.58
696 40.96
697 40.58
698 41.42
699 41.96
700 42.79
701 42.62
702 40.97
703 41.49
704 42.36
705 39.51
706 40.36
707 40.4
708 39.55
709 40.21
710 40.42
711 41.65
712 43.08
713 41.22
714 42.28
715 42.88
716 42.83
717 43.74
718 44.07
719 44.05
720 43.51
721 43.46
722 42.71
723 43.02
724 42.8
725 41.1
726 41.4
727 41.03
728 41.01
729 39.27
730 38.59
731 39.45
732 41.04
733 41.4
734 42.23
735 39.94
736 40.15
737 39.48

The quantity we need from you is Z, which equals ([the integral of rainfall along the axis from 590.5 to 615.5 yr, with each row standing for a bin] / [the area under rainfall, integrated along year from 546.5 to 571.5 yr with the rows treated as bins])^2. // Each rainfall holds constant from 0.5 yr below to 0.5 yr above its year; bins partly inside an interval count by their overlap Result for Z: 1.01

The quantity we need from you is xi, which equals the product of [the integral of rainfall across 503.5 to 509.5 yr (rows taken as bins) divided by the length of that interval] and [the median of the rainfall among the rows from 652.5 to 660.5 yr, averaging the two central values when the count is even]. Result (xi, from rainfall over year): 1570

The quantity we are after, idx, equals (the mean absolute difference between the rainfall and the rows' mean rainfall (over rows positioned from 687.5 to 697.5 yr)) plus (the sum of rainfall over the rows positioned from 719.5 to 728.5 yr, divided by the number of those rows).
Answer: 43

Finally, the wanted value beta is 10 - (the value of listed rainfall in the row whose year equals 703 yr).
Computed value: -31.5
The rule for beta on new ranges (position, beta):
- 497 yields -30.1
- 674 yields -30.0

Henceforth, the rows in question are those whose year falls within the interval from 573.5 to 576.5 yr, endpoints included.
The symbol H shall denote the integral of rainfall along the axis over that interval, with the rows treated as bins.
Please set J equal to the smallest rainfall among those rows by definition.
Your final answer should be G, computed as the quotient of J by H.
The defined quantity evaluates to 0.325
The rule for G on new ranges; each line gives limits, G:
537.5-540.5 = 0.331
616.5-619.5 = 0.331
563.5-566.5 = 0.323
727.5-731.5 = 0.244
